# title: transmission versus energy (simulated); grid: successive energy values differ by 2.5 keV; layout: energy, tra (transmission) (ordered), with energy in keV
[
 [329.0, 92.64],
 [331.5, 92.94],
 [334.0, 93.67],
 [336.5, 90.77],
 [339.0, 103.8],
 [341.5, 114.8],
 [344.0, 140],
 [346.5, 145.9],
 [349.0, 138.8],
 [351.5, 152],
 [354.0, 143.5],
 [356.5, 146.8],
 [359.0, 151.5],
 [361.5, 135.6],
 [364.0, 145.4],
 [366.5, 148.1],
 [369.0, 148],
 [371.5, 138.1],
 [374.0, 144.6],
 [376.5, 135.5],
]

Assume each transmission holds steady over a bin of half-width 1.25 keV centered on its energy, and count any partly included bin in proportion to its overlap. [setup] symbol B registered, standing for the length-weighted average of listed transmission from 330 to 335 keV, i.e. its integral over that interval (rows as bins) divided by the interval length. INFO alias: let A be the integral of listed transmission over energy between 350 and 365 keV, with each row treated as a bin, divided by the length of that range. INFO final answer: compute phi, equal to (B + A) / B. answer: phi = 2.6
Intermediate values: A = 146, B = 93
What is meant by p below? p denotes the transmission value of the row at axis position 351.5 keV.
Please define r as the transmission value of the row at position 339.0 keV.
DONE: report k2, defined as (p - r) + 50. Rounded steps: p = 152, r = 103.8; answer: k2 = 98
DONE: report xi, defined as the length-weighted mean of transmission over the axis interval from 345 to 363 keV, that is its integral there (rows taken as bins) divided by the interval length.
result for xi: 145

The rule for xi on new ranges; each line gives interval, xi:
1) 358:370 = 146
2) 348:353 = 146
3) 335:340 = 97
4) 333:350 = 118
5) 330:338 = 93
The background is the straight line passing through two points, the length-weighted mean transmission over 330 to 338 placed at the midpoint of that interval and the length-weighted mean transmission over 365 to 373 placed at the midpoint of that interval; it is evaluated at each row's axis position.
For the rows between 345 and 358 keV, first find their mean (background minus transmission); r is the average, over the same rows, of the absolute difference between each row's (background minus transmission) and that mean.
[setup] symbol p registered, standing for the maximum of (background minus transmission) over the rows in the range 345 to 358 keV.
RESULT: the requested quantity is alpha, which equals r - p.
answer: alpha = 26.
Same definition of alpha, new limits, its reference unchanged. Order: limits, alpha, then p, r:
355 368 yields 9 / -2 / 7.4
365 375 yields -3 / 10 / 7.1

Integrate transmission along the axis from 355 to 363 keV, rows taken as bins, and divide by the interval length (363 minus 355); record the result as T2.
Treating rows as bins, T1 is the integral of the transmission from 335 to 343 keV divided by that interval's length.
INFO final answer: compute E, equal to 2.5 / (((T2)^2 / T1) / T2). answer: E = 1.8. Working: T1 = 104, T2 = 145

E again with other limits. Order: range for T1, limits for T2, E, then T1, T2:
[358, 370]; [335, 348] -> 3.1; 146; 119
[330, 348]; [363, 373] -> 1.9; 112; 145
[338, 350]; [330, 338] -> 3.5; 129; 93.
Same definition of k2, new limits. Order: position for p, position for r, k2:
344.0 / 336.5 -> 99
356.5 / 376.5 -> 61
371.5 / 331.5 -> 95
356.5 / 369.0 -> 49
